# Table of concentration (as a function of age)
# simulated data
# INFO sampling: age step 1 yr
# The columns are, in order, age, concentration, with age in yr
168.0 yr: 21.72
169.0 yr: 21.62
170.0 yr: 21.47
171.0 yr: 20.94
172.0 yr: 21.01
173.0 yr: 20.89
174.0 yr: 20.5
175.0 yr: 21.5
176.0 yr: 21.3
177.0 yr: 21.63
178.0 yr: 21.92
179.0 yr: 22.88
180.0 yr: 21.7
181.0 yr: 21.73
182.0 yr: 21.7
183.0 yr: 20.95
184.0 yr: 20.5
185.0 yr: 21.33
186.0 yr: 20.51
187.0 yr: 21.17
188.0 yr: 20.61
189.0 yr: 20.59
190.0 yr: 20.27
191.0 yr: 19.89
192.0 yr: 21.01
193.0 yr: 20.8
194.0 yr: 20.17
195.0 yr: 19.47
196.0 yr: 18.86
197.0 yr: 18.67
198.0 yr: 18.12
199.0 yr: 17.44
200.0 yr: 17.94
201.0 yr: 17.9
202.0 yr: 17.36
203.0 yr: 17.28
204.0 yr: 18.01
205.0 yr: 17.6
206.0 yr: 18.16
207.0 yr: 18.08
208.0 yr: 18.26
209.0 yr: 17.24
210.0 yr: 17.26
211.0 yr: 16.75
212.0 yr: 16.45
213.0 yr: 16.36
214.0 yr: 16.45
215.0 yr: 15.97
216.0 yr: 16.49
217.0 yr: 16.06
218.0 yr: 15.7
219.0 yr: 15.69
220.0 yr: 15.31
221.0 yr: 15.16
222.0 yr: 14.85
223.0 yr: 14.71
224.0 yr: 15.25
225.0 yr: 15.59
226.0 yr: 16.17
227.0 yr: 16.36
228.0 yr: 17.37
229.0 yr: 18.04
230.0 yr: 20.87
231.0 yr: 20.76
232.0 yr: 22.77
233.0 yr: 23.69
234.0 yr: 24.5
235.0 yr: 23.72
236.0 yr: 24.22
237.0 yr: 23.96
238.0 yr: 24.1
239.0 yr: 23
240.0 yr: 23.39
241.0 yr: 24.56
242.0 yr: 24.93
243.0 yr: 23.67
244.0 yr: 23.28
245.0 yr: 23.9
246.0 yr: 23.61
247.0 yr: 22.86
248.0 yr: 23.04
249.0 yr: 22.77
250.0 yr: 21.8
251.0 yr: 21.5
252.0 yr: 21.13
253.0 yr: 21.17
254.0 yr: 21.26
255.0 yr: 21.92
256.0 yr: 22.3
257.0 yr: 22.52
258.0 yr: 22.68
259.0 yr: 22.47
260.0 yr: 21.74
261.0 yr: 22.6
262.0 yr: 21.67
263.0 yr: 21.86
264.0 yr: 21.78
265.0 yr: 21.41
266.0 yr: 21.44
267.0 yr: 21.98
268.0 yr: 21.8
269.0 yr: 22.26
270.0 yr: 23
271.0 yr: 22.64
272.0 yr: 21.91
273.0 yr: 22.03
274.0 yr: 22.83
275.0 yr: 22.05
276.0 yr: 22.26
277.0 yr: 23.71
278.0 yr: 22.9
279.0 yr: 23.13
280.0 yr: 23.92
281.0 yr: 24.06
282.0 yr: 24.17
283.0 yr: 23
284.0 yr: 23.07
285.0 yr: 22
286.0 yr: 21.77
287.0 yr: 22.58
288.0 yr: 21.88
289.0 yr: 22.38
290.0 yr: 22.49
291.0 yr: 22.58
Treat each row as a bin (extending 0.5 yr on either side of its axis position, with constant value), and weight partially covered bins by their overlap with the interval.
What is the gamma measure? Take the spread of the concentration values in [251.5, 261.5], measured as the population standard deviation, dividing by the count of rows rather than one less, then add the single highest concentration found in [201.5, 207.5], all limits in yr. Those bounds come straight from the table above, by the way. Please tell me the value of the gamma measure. 18.7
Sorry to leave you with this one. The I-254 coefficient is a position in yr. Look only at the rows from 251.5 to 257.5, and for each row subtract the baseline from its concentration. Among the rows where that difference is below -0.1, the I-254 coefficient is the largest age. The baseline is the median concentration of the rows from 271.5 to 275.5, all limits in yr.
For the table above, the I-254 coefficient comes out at 255.0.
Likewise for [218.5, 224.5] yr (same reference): 224.0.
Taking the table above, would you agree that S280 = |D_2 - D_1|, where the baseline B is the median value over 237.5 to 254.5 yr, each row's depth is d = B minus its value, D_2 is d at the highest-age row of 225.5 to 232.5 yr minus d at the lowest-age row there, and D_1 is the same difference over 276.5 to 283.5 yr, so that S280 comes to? 7.3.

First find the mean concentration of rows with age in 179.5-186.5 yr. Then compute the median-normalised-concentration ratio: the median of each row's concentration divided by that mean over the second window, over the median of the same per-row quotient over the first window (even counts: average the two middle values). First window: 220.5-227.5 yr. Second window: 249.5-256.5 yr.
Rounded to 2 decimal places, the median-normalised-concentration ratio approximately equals 1.41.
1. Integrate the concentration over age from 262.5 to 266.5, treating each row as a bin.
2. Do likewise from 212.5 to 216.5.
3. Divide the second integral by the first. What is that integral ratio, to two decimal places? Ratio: 0.75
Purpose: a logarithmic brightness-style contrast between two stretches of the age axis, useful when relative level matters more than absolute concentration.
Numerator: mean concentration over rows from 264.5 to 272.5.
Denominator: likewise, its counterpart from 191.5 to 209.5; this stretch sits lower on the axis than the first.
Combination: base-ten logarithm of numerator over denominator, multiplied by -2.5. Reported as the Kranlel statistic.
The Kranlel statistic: -0.19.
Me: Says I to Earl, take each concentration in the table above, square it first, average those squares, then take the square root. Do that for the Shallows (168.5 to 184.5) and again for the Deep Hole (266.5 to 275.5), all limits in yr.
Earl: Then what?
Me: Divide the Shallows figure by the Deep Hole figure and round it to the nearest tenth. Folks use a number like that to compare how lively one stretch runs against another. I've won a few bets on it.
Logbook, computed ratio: 1.0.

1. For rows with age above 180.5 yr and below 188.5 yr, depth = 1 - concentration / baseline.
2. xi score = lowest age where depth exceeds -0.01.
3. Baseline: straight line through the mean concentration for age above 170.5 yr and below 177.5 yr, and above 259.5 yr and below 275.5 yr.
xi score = 183.0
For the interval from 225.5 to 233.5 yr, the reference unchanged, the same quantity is 226.0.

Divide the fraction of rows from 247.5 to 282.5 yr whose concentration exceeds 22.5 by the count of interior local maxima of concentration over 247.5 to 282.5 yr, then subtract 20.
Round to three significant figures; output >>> -19.9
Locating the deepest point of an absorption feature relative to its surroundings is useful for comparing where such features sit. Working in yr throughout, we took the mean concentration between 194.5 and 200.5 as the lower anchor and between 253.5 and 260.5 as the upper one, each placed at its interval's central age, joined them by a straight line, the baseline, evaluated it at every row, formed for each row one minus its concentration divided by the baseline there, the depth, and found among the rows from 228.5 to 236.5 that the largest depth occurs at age 229.0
